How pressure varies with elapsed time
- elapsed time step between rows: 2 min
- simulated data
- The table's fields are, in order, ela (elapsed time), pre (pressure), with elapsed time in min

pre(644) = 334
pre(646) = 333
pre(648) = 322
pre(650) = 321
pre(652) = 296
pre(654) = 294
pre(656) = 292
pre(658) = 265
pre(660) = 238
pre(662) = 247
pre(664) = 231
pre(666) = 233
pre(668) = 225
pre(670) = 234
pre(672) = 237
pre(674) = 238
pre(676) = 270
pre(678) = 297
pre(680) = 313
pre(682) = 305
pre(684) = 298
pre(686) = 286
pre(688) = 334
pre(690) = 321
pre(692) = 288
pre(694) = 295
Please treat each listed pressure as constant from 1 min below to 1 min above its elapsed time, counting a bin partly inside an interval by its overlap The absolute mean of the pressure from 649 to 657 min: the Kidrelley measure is 301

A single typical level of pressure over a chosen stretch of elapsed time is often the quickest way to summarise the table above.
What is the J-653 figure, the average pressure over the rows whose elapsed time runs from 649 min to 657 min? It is 301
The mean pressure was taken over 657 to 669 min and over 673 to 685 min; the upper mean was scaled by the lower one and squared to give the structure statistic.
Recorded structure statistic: 1.43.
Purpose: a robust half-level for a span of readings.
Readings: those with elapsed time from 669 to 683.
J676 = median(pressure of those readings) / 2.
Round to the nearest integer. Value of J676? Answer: 135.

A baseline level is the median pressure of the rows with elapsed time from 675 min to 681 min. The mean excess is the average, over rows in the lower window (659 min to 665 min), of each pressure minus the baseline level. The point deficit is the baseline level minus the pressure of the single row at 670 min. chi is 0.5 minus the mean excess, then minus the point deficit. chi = -4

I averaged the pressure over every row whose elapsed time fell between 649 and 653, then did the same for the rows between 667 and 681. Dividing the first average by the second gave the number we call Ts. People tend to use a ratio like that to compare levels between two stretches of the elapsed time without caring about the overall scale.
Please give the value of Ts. 1.2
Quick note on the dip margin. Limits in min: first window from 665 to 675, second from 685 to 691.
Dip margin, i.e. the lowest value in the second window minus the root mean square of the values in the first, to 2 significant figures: 53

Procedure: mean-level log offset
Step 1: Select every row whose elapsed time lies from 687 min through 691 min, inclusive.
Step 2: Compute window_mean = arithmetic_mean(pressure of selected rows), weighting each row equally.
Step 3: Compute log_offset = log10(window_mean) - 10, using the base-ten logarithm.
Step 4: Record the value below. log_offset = -7.48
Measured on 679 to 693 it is -7.51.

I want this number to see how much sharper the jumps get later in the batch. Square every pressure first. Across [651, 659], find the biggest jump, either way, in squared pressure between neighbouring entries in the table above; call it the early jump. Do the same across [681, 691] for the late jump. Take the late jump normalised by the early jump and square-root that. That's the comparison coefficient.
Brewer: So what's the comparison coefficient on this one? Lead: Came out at 1.4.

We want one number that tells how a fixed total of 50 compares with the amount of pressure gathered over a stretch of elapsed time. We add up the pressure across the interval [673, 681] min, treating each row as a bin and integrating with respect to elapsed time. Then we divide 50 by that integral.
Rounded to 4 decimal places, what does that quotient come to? 0.0224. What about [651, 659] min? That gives 0.0218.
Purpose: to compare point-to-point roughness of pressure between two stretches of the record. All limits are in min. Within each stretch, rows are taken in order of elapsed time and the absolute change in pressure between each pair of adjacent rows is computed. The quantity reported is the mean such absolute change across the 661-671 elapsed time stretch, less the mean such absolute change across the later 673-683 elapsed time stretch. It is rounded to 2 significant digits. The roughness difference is -12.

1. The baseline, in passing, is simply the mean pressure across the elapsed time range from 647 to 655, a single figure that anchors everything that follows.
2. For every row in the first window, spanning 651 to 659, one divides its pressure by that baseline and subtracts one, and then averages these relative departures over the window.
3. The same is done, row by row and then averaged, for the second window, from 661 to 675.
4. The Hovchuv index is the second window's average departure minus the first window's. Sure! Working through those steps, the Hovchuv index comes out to -0.2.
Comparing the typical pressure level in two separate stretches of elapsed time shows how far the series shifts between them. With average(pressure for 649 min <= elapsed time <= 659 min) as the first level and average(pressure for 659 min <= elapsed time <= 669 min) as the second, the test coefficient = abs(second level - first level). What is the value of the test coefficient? 59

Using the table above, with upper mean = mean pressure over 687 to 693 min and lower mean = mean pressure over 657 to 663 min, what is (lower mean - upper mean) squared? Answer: 4139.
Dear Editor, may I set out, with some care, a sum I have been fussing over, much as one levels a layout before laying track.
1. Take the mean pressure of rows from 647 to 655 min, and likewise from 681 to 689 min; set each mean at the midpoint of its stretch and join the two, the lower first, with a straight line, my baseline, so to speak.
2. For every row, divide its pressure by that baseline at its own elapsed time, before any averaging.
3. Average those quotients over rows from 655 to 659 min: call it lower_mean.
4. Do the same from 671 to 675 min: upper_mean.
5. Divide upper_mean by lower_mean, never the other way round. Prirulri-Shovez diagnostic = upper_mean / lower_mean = 0.86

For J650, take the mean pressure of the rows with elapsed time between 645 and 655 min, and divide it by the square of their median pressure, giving 0.0030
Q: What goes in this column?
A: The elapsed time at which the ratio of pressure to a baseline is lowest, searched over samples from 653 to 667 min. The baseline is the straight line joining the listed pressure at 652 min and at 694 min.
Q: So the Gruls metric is 664 min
